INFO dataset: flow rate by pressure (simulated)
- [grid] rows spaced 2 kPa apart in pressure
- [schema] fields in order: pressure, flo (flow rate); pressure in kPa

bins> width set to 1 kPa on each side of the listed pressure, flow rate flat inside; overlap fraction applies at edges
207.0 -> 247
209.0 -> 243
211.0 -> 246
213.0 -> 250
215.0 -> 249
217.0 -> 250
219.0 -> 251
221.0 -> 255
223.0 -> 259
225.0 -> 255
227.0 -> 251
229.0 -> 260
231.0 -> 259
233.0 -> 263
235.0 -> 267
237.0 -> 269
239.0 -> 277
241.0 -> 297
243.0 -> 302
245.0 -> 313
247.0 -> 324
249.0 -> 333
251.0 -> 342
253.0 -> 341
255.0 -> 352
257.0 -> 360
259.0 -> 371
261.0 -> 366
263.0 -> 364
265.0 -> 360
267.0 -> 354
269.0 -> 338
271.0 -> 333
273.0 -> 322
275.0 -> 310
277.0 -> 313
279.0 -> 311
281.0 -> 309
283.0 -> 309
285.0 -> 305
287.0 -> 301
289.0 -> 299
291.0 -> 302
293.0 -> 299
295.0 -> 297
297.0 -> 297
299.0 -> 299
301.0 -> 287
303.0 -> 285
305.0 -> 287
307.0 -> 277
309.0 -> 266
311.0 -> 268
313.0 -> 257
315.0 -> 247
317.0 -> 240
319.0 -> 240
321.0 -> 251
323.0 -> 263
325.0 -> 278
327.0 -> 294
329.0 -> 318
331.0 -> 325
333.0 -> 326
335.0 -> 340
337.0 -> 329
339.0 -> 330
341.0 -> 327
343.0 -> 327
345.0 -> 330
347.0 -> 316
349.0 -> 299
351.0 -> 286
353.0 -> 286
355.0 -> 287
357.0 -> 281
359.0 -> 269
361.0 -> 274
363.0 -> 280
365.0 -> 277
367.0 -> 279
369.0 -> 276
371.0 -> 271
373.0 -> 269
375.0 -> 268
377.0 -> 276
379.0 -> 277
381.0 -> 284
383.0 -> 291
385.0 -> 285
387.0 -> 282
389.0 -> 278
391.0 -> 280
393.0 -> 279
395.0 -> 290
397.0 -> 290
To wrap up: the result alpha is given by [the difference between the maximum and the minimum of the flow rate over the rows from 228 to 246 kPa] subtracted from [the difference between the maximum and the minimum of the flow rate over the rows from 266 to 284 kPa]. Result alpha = -9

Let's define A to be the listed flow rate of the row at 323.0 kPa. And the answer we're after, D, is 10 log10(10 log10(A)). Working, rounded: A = 263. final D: 13.8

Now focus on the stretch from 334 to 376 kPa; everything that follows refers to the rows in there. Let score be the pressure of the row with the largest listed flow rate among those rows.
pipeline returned 335.0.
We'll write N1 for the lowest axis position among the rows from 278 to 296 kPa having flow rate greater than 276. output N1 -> 279.0 kPa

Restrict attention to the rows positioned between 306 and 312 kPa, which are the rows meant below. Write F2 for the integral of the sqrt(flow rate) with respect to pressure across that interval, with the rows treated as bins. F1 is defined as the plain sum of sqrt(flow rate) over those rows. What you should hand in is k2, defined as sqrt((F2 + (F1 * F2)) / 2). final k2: 50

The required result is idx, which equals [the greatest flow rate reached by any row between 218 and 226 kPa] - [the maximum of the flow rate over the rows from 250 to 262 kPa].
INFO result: -112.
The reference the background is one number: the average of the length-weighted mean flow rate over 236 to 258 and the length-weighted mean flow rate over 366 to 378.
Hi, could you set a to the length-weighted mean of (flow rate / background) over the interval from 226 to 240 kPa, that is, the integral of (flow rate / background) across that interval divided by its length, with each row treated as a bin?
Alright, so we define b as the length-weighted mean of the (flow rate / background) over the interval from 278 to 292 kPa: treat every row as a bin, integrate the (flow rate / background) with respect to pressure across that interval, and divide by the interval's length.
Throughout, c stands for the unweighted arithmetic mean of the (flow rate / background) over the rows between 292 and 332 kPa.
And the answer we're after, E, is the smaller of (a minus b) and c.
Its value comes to -0.140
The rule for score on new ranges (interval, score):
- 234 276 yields 259.0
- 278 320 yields 279.0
